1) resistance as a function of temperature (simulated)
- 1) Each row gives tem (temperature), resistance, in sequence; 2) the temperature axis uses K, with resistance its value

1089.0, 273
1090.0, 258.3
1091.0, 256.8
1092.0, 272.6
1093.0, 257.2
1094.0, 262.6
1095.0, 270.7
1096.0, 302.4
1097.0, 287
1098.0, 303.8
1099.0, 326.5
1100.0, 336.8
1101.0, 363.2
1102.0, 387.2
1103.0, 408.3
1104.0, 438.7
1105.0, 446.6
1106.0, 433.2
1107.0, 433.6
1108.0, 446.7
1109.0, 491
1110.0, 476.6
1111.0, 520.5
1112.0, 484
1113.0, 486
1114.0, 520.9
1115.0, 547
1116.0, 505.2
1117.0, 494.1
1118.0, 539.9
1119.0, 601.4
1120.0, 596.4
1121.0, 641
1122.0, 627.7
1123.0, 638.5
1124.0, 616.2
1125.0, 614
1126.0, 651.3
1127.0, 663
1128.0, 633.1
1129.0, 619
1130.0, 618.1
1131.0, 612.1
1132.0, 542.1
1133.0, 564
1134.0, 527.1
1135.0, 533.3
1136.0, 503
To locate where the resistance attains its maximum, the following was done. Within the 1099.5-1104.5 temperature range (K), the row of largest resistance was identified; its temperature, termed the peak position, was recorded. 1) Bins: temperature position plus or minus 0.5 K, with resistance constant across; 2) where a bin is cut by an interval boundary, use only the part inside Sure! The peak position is 1104.0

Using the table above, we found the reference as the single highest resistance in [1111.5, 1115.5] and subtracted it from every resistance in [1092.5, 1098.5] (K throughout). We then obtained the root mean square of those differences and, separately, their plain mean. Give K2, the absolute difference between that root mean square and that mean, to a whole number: 533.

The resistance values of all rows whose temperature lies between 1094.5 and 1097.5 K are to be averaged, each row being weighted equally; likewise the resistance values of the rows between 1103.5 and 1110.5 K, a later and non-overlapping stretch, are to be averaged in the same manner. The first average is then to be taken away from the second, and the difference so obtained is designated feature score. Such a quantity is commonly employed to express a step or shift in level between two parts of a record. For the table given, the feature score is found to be 166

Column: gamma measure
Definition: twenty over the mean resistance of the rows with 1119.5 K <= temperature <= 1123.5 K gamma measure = 0.032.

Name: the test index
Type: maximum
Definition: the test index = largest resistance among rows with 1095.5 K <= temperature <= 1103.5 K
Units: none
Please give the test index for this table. 408.3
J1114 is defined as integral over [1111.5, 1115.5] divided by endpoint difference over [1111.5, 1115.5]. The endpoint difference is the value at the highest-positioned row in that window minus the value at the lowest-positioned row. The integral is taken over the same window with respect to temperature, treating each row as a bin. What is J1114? 32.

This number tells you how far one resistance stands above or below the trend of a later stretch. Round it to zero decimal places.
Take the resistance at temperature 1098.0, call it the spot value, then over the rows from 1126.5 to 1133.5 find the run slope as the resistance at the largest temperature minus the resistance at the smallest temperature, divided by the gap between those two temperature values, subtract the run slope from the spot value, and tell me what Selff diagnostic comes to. 320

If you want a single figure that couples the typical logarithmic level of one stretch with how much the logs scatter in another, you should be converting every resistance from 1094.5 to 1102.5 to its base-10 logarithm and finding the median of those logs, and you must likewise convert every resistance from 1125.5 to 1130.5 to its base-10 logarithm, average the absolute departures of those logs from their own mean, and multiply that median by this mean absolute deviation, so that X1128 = 0.027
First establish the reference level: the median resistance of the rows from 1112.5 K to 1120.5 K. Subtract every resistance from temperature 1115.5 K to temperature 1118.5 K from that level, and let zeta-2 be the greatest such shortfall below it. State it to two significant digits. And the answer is 36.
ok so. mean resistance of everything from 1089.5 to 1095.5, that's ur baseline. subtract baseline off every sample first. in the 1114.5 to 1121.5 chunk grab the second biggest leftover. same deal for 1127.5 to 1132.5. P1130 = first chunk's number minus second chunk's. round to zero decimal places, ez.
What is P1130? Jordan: -18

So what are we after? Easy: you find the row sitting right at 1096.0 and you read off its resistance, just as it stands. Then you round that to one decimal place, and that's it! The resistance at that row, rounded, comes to 302.4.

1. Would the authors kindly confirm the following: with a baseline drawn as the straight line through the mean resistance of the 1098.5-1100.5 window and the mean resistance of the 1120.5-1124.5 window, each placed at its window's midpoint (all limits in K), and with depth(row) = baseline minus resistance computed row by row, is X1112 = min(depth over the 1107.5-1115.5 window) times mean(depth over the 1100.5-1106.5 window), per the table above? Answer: 1145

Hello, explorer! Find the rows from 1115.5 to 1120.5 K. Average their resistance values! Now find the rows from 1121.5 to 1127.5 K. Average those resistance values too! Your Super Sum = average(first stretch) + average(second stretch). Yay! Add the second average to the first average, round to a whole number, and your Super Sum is 1183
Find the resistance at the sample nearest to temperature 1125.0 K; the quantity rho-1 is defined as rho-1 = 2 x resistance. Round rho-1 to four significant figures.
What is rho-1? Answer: 1228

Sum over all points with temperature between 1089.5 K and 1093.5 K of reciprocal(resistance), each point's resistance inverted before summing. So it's 0.015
